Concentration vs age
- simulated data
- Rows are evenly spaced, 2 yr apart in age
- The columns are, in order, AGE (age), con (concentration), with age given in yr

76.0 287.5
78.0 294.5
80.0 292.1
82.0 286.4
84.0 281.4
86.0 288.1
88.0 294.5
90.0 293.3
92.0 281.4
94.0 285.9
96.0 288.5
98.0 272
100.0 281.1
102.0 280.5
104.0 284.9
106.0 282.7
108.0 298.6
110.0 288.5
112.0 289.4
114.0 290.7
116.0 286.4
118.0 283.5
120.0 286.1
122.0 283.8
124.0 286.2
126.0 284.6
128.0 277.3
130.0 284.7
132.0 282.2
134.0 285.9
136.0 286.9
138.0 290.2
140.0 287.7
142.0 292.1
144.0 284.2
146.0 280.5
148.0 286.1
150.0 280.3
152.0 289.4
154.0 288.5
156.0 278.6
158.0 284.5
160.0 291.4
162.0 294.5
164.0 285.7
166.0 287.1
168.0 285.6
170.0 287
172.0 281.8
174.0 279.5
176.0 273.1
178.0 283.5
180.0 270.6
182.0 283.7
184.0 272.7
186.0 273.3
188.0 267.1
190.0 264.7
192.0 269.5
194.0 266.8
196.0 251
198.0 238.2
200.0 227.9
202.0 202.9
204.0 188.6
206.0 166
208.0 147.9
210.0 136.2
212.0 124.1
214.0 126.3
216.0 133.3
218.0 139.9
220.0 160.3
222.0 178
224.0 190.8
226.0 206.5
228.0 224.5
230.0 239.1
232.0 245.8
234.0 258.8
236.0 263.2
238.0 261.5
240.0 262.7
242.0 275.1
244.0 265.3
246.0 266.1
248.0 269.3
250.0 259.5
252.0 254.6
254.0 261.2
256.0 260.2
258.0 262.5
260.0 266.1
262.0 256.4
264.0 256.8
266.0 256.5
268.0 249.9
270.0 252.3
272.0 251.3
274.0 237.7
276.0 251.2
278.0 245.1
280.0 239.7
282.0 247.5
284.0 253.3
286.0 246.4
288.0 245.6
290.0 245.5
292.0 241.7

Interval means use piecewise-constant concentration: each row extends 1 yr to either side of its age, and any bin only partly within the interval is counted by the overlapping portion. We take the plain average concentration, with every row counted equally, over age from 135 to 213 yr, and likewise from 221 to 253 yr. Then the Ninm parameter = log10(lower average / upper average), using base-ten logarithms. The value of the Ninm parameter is 0.025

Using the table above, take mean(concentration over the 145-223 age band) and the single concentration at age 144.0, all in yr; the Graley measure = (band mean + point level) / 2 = 263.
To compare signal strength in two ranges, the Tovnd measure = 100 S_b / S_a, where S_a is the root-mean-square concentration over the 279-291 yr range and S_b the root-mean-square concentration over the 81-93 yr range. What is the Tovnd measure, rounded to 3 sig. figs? 117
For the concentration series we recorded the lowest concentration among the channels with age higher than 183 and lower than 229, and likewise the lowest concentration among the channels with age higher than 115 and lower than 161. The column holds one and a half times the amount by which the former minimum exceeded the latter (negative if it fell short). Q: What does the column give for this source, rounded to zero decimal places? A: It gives -230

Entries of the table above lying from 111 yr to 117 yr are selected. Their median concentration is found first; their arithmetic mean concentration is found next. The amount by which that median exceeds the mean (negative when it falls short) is 0.6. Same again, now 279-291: -0.3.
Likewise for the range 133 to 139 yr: -0.8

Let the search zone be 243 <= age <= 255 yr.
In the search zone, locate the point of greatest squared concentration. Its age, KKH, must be 248.0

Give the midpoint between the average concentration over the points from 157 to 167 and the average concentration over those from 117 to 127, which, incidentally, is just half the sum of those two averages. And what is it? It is 287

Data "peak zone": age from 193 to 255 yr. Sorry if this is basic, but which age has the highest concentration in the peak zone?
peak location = 242.0 yr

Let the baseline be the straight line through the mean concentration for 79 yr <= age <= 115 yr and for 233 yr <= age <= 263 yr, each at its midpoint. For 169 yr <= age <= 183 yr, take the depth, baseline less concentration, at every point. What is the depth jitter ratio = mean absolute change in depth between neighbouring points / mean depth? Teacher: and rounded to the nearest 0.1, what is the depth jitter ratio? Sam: -1.5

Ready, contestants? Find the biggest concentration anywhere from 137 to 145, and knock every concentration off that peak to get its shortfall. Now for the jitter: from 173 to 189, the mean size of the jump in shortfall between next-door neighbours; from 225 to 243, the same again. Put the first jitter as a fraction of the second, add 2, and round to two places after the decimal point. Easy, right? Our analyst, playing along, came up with 2.96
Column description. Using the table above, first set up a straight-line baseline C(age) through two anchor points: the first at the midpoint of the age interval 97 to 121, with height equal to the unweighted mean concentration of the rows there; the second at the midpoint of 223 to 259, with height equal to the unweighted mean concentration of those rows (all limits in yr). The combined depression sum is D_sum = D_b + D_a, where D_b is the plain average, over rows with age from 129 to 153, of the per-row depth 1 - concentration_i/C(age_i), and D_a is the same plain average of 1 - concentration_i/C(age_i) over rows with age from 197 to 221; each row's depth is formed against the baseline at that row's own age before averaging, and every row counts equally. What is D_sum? 0.33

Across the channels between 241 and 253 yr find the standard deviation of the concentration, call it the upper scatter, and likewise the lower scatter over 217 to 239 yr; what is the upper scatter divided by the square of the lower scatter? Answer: 0.0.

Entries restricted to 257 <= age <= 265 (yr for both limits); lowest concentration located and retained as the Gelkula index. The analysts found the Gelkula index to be 256.4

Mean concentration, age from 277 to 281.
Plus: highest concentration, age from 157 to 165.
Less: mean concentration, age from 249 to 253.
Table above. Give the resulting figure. 280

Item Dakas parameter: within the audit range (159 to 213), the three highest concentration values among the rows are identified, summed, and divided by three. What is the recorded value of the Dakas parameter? 291.0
